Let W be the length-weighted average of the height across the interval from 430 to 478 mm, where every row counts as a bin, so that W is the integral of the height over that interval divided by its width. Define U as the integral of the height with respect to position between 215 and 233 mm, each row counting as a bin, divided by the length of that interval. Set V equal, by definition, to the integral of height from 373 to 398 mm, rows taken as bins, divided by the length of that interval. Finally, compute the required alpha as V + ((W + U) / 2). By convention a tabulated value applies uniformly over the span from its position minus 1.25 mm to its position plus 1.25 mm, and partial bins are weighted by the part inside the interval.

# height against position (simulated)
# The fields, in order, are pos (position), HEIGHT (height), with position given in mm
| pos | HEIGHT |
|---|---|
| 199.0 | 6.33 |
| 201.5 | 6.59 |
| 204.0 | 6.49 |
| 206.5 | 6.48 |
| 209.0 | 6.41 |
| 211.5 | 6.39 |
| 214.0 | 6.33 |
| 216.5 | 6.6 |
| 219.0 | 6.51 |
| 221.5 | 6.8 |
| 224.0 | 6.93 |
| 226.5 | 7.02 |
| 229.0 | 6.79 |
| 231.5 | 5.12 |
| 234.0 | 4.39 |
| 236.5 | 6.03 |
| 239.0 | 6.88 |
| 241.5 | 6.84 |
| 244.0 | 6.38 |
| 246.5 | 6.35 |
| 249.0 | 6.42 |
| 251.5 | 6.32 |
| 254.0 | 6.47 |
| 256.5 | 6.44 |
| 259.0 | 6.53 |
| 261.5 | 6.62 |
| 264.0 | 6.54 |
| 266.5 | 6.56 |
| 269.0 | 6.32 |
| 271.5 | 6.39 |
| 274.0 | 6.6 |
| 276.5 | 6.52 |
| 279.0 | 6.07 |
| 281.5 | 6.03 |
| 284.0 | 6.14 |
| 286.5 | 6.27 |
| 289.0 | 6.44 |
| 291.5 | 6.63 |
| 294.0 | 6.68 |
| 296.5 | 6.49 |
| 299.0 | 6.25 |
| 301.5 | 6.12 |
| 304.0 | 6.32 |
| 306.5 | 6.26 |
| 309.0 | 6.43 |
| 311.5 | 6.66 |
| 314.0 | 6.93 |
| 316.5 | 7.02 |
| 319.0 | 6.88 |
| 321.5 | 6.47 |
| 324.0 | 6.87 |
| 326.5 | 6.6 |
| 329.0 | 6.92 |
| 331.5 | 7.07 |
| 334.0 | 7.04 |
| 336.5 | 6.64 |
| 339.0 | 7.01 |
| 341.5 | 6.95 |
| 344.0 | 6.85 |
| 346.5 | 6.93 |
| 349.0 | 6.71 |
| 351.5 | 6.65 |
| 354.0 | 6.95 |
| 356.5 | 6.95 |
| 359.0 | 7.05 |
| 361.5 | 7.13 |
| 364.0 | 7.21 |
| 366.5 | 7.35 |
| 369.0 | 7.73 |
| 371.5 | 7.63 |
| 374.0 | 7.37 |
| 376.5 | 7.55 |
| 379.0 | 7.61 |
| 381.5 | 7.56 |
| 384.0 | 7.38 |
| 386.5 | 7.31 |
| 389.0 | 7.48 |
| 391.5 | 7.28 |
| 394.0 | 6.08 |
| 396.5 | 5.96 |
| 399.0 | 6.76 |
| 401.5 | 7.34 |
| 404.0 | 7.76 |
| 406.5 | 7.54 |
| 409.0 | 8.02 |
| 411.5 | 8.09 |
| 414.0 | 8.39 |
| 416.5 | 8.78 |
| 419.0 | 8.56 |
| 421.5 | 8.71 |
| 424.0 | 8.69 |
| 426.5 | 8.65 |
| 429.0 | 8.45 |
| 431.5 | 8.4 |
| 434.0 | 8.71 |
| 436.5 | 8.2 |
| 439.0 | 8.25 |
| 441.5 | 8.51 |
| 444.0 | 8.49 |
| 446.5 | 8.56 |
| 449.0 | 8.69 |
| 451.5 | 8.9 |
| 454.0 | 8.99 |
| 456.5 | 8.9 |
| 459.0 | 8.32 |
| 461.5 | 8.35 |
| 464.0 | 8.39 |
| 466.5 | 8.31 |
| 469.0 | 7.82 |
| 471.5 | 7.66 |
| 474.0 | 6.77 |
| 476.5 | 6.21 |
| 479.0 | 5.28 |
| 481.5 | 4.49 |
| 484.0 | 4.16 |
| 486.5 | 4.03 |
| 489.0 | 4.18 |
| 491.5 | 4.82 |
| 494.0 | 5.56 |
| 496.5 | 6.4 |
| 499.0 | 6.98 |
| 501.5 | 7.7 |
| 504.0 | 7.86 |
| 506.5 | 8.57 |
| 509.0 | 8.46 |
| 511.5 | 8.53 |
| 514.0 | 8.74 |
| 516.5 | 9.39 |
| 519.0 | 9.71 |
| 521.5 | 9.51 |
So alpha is 14.5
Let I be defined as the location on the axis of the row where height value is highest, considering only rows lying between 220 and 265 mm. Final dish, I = 226.5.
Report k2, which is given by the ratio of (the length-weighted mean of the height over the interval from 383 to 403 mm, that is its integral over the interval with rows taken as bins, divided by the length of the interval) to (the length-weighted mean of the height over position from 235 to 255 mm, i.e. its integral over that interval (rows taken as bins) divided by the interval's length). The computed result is 1.08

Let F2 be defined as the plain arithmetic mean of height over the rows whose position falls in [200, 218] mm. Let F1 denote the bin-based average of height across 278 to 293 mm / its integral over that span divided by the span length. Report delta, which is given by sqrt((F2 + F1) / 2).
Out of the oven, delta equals 2.52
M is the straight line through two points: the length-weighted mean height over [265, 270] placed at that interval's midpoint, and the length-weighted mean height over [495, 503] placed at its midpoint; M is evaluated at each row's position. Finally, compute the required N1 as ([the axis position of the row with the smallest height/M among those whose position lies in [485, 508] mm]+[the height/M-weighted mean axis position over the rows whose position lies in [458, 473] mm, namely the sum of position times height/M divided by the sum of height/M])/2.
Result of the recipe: 475.8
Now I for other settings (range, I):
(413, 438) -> 416.5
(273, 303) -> 294.0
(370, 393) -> 371.5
